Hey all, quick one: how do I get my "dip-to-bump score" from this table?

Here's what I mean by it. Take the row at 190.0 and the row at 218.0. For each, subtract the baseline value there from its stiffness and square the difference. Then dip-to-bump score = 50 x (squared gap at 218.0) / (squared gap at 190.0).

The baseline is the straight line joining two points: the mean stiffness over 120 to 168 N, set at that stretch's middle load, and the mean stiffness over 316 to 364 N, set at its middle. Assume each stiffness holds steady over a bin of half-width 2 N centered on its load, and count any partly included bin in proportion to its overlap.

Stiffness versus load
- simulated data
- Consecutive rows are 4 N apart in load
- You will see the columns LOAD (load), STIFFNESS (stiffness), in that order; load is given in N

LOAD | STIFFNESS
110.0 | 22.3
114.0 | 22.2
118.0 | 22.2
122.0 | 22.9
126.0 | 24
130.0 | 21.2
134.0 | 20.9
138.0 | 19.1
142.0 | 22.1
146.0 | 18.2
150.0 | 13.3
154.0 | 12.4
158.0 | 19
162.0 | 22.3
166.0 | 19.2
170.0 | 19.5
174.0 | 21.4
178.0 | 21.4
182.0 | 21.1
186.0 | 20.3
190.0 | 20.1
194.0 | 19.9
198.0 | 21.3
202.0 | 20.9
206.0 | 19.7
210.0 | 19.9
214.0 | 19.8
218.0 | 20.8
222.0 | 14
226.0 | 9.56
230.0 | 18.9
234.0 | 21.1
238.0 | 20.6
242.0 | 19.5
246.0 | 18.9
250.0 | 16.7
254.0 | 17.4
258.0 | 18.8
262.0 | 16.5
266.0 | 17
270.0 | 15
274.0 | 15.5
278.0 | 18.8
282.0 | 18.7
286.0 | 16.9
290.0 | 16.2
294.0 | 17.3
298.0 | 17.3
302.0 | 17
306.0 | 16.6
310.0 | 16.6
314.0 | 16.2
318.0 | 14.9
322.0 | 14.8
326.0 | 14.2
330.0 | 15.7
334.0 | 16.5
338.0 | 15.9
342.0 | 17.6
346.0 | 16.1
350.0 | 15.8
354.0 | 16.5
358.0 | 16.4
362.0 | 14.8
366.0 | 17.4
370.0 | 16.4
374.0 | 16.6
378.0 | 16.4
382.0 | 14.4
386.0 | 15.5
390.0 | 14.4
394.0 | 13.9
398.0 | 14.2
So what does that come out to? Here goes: 173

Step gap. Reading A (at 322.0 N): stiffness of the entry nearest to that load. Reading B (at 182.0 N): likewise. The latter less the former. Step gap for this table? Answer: 6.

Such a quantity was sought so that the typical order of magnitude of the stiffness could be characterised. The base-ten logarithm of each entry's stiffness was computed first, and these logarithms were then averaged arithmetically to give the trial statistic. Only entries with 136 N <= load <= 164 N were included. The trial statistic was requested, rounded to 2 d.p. 1.25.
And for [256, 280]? 1.23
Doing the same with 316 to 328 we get 1.17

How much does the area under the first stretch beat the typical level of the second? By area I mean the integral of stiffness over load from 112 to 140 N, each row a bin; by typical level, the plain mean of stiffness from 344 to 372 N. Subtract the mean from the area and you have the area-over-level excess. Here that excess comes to 594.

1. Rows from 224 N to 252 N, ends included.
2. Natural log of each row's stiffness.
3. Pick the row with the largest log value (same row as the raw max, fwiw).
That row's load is 234.0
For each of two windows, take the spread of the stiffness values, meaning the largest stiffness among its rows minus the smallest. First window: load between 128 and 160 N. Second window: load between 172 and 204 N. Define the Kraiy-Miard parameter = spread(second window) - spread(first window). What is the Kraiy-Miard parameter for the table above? -8.2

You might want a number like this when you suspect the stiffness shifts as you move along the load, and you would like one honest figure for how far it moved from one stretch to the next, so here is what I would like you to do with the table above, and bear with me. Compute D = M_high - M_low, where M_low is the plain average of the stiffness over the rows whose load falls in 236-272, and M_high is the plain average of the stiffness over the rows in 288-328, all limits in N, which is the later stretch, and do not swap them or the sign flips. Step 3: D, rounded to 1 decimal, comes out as -1.7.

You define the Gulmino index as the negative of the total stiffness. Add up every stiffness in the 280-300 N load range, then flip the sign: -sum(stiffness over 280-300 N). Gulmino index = -86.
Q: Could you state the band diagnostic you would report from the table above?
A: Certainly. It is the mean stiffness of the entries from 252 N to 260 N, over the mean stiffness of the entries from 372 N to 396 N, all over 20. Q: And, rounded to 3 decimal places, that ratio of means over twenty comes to 0.060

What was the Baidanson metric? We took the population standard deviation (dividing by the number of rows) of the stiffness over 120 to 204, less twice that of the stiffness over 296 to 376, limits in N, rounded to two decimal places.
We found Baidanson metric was 0.90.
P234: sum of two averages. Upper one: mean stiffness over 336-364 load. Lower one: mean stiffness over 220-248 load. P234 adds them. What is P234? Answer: 33.7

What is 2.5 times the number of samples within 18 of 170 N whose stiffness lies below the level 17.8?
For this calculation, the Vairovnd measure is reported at 2.5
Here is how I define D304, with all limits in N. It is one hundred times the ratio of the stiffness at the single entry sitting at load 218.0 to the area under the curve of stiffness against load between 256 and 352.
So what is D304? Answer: 1.31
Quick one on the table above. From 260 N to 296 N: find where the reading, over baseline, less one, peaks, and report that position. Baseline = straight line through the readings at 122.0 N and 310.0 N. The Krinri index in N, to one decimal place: 282.0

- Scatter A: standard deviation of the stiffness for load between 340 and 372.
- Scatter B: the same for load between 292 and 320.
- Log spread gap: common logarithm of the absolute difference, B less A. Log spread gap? -1.3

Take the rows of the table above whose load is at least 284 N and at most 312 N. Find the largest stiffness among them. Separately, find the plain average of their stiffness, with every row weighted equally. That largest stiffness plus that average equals 34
